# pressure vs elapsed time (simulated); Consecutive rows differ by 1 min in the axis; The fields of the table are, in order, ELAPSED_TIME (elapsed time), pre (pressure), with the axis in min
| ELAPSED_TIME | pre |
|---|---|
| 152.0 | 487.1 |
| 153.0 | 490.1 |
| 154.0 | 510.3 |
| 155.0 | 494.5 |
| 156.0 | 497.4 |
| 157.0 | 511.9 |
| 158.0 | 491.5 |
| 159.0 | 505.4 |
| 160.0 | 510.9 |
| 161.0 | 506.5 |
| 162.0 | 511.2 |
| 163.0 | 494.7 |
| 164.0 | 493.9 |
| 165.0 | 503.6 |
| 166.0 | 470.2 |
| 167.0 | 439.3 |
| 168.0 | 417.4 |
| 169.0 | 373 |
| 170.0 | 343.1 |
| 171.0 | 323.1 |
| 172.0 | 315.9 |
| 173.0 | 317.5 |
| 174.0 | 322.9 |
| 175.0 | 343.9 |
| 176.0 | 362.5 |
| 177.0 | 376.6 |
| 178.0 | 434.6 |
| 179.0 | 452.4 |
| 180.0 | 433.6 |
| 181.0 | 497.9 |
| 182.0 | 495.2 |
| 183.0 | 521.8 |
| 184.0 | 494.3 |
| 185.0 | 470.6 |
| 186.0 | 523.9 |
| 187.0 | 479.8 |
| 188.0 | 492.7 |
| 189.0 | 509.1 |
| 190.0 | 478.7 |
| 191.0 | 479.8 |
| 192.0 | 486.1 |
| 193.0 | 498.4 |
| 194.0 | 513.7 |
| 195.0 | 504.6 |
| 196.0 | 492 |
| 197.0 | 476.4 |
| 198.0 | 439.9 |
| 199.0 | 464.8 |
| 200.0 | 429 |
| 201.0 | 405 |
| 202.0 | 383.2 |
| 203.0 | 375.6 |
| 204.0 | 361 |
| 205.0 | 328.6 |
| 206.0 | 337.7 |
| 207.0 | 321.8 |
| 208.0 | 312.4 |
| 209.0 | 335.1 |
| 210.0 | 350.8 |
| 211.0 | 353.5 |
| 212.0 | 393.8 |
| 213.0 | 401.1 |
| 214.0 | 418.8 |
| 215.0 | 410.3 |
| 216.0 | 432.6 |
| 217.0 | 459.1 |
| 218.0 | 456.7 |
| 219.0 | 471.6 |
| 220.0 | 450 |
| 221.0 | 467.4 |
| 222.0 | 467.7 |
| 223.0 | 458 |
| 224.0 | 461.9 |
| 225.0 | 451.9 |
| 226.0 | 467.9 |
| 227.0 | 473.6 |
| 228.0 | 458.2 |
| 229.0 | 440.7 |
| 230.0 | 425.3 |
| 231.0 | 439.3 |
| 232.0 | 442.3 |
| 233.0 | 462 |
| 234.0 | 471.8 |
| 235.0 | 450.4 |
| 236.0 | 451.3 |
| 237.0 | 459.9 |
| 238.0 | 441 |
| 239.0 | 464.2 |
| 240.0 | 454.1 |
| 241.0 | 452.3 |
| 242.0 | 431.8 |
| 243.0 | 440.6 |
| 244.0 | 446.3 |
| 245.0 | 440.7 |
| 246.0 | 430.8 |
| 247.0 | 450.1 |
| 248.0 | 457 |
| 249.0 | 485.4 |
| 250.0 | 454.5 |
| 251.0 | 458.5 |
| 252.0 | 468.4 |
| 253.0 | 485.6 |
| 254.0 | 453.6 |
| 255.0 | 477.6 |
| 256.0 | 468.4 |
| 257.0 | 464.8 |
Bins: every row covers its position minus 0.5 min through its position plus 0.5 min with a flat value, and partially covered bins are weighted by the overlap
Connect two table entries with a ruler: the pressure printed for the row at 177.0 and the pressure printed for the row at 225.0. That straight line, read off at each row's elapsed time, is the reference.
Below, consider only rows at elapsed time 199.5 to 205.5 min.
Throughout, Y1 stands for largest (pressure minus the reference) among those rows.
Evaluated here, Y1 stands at 16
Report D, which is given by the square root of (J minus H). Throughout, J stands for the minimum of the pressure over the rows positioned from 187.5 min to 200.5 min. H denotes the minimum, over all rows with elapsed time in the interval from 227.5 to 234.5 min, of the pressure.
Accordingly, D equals 1.9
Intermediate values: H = 425.3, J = 429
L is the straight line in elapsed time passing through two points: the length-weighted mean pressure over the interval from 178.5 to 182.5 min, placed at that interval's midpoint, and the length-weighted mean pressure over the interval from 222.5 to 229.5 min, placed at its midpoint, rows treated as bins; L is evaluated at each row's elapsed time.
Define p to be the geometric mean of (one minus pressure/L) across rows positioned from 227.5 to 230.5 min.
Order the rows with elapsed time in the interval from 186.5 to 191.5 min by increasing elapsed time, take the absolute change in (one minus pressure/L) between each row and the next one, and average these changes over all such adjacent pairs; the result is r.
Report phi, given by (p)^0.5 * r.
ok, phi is 0.0034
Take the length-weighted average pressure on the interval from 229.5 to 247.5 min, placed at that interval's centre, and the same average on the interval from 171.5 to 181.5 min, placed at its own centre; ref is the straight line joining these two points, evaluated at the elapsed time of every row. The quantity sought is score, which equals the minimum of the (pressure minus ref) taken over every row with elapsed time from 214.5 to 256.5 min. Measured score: -24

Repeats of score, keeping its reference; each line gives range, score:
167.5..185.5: -65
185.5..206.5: -86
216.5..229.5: 3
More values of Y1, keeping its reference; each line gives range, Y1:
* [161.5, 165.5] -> 158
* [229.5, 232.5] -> -21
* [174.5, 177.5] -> 0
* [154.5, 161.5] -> 167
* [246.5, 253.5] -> -4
